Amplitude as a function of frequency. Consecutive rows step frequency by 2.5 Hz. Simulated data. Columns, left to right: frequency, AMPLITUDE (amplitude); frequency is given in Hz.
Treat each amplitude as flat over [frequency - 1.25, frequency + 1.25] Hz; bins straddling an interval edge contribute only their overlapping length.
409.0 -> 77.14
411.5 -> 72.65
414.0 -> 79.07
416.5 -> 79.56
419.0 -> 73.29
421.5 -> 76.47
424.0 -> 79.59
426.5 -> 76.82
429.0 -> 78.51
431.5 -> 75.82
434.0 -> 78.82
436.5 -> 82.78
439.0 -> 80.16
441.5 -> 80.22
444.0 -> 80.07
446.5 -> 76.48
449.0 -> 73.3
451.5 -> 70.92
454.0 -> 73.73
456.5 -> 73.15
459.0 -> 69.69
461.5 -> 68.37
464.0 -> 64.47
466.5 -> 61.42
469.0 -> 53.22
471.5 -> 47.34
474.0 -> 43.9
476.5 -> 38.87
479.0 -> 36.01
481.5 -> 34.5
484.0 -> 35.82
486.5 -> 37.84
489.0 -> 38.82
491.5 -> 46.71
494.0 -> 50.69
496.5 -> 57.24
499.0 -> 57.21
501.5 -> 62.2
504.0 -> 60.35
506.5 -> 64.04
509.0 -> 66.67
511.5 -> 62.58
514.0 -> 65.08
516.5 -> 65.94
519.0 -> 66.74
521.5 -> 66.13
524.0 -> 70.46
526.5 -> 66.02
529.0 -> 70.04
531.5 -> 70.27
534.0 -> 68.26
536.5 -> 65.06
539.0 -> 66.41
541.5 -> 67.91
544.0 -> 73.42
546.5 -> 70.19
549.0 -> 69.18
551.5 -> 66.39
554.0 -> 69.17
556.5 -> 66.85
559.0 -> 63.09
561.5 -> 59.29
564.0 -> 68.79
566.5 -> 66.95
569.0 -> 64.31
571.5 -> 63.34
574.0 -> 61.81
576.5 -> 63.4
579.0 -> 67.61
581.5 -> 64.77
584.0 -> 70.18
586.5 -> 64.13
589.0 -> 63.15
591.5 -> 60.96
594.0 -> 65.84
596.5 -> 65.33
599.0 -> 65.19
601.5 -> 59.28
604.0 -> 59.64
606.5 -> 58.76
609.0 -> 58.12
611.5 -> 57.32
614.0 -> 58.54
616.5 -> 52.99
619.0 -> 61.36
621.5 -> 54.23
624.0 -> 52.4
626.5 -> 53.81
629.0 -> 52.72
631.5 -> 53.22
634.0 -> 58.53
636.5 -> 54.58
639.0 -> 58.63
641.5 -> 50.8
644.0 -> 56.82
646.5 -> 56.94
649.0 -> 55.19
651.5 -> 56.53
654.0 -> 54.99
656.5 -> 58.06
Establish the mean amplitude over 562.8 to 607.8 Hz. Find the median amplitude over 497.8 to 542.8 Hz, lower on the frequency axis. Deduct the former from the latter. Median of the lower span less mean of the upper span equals 2.0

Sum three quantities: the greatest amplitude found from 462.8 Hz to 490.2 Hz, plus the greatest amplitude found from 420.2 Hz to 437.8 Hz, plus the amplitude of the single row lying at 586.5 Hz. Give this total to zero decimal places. 211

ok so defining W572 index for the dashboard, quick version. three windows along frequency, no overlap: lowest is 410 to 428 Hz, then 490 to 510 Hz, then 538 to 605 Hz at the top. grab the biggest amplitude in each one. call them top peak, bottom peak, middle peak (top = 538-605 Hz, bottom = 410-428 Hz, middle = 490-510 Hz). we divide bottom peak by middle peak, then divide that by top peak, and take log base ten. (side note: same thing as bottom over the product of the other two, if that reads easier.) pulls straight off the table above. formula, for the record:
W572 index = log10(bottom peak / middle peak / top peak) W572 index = -1.79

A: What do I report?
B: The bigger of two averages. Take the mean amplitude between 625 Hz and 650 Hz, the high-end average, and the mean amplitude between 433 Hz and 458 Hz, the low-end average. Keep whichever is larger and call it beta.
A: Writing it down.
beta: 77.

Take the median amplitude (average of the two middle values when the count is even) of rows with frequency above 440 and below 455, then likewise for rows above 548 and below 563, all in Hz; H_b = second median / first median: 0.89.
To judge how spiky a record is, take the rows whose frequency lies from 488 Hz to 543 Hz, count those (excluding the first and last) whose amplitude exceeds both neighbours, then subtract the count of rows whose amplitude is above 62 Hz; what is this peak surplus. -10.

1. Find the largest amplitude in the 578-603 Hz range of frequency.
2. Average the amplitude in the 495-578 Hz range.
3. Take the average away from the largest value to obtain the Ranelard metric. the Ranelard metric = 4.6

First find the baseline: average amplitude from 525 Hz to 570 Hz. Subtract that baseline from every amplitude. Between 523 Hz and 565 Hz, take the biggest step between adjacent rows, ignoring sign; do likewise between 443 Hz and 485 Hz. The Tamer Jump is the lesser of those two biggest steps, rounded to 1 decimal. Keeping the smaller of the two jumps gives 8.2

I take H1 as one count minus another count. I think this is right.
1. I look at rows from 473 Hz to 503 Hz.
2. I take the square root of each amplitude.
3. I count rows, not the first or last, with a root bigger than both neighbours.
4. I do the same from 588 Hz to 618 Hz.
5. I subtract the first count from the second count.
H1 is 2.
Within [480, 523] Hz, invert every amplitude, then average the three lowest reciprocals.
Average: 0.0150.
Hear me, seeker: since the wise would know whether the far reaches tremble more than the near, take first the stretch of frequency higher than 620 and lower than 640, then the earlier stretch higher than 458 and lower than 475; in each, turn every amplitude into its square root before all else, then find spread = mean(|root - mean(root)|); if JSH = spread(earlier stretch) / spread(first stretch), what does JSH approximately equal 4.6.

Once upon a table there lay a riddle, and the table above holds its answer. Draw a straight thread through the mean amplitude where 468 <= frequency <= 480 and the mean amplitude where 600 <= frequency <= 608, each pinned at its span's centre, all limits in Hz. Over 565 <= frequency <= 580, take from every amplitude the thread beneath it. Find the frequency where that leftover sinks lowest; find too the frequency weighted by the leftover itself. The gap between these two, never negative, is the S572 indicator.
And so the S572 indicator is 1.5 Hz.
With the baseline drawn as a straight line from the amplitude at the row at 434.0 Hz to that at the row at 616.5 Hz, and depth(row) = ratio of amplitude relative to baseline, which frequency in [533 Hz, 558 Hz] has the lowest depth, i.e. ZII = 536.5 Hz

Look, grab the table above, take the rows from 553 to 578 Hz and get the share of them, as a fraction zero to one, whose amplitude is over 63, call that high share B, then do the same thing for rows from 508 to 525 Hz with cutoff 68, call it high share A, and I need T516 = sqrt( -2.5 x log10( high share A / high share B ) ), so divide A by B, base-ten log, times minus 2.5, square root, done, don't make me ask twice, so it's 1.4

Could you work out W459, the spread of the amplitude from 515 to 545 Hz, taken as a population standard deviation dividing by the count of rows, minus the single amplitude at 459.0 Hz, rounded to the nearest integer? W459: -67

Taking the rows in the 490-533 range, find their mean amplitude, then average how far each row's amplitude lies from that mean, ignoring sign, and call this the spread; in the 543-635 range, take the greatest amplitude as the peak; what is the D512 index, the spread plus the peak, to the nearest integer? 78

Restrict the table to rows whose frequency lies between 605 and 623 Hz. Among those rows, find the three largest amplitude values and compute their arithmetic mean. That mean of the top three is 59.6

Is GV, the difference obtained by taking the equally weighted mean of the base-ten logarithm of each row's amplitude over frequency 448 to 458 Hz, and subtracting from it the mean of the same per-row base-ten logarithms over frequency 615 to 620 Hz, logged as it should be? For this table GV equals 0.11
